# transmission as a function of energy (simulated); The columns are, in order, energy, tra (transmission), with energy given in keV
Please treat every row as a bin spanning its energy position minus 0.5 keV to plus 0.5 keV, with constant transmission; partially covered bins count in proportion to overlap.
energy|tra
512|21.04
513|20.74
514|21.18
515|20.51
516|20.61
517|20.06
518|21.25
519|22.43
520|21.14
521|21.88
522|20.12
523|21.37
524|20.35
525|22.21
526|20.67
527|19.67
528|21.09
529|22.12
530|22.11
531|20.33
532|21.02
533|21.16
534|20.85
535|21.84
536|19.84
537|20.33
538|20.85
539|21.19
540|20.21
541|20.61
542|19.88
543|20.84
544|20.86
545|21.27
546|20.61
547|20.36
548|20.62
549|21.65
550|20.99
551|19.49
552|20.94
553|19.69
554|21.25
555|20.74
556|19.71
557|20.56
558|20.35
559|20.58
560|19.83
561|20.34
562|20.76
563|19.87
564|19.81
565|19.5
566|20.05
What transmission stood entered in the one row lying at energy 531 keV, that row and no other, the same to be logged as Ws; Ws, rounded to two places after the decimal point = 20.33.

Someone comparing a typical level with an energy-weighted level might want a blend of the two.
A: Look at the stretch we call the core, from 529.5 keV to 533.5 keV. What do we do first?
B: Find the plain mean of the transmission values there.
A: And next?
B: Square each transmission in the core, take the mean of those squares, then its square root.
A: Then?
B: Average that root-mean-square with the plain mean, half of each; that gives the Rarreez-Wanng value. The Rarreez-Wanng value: 21.2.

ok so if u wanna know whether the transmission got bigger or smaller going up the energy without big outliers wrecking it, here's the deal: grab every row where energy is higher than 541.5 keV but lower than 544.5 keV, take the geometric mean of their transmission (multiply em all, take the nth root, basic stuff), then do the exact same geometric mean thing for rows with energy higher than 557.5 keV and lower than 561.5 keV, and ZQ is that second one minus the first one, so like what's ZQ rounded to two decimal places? -0.25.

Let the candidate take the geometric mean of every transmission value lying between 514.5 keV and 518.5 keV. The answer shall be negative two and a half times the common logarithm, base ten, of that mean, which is -3.28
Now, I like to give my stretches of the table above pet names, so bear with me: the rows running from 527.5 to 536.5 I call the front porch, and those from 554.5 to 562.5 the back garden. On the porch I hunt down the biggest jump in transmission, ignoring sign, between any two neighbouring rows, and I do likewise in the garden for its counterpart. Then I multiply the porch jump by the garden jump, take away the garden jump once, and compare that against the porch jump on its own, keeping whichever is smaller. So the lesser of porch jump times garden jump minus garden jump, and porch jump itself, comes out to 1.0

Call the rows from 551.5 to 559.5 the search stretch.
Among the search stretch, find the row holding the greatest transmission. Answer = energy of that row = 554 keV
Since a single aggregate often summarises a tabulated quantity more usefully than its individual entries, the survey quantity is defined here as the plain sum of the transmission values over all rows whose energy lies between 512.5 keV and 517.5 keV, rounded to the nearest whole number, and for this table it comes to 103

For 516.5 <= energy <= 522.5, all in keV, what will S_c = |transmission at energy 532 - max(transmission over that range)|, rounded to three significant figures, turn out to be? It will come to 1.41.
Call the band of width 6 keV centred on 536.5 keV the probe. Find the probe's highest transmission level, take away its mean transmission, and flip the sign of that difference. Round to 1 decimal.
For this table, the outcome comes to -1.0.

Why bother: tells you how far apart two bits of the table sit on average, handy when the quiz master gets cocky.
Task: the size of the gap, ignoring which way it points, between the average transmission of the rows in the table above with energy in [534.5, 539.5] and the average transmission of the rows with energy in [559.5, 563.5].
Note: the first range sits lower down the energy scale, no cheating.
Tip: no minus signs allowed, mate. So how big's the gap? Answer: 0.6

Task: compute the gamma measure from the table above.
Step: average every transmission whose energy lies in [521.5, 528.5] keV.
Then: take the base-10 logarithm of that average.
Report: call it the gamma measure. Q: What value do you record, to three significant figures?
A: 1.32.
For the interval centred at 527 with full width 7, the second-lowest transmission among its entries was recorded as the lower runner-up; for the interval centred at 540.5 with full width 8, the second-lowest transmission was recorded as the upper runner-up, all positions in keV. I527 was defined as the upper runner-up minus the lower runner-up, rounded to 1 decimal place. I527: -0.1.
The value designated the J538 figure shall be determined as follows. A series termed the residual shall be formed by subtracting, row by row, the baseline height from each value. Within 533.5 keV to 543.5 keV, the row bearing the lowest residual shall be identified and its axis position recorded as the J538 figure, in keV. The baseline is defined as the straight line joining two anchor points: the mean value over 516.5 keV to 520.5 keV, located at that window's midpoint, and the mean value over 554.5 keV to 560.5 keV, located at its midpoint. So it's 536 keV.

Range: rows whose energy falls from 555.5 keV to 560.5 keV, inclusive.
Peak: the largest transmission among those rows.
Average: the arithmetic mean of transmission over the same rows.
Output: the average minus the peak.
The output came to -0.37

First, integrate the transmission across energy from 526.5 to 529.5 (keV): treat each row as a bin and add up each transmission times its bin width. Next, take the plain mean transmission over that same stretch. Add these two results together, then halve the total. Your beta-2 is 41.9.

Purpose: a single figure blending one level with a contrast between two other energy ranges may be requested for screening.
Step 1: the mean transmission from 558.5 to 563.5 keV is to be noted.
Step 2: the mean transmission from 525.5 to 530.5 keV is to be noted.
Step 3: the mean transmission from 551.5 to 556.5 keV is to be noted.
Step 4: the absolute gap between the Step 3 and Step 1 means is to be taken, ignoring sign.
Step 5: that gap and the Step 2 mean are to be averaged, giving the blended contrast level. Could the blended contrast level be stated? 10.7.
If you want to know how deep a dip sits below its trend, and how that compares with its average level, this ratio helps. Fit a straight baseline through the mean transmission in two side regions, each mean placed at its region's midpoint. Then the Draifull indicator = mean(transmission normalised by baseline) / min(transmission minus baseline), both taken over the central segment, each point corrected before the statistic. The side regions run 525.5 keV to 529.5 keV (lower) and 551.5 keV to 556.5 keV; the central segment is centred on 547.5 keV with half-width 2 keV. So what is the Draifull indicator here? -4.65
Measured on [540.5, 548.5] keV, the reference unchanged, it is -1.29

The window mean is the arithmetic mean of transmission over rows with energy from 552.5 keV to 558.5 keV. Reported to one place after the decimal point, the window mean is 20.4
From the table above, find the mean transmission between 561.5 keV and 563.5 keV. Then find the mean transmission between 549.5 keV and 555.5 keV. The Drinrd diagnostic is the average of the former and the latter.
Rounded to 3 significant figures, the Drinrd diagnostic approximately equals 20.4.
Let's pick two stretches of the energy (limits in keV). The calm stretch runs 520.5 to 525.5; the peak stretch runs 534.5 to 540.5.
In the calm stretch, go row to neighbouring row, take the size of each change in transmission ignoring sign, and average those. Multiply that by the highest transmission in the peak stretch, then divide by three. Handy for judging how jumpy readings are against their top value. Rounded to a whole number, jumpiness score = 11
